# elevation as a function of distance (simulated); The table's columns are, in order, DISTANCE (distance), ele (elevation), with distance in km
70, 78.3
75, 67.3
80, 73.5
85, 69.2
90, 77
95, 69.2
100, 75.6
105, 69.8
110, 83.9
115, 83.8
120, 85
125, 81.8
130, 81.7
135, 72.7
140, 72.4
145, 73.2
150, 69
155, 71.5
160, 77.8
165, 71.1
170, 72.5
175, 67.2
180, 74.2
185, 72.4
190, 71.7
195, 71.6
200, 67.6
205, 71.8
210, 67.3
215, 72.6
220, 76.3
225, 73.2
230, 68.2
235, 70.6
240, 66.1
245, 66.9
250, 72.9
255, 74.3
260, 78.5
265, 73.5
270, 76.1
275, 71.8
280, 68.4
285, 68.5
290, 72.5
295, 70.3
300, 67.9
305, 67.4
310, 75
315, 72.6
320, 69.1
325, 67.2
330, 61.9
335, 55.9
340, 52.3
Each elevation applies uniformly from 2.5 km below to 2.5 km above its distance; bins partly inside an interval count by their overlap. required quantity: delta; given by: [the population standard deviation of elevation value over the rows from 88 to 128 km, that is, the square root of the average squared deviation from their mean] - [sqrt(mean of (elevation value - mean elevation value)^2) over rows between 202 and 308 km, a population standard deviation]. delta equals 2.6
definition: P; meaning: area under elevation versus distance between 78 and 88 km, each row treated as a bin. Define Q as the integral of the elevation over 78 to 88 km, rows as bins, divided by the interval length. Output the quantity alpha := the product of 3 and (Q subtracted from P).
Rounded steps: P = 715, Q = 71.5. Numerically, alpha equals 1931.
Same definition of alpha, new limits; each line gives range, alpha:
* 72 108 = 7552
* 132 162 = 6336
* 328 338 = 1577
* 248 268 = 4268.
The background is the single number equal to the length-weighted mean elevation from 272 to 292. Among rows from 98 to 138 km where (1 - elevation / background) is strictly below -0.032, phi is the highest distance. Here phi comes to 135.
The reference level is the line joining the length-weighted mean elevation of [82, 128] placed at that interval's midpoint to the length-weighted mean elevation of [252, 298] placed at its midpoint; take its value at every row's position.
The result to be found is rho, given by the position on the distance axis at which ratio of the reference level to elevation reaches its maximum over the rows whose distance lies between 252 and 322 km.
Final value 305 km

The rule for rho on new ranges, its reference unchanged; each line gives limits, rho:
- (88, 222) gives 175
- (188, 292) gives 240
